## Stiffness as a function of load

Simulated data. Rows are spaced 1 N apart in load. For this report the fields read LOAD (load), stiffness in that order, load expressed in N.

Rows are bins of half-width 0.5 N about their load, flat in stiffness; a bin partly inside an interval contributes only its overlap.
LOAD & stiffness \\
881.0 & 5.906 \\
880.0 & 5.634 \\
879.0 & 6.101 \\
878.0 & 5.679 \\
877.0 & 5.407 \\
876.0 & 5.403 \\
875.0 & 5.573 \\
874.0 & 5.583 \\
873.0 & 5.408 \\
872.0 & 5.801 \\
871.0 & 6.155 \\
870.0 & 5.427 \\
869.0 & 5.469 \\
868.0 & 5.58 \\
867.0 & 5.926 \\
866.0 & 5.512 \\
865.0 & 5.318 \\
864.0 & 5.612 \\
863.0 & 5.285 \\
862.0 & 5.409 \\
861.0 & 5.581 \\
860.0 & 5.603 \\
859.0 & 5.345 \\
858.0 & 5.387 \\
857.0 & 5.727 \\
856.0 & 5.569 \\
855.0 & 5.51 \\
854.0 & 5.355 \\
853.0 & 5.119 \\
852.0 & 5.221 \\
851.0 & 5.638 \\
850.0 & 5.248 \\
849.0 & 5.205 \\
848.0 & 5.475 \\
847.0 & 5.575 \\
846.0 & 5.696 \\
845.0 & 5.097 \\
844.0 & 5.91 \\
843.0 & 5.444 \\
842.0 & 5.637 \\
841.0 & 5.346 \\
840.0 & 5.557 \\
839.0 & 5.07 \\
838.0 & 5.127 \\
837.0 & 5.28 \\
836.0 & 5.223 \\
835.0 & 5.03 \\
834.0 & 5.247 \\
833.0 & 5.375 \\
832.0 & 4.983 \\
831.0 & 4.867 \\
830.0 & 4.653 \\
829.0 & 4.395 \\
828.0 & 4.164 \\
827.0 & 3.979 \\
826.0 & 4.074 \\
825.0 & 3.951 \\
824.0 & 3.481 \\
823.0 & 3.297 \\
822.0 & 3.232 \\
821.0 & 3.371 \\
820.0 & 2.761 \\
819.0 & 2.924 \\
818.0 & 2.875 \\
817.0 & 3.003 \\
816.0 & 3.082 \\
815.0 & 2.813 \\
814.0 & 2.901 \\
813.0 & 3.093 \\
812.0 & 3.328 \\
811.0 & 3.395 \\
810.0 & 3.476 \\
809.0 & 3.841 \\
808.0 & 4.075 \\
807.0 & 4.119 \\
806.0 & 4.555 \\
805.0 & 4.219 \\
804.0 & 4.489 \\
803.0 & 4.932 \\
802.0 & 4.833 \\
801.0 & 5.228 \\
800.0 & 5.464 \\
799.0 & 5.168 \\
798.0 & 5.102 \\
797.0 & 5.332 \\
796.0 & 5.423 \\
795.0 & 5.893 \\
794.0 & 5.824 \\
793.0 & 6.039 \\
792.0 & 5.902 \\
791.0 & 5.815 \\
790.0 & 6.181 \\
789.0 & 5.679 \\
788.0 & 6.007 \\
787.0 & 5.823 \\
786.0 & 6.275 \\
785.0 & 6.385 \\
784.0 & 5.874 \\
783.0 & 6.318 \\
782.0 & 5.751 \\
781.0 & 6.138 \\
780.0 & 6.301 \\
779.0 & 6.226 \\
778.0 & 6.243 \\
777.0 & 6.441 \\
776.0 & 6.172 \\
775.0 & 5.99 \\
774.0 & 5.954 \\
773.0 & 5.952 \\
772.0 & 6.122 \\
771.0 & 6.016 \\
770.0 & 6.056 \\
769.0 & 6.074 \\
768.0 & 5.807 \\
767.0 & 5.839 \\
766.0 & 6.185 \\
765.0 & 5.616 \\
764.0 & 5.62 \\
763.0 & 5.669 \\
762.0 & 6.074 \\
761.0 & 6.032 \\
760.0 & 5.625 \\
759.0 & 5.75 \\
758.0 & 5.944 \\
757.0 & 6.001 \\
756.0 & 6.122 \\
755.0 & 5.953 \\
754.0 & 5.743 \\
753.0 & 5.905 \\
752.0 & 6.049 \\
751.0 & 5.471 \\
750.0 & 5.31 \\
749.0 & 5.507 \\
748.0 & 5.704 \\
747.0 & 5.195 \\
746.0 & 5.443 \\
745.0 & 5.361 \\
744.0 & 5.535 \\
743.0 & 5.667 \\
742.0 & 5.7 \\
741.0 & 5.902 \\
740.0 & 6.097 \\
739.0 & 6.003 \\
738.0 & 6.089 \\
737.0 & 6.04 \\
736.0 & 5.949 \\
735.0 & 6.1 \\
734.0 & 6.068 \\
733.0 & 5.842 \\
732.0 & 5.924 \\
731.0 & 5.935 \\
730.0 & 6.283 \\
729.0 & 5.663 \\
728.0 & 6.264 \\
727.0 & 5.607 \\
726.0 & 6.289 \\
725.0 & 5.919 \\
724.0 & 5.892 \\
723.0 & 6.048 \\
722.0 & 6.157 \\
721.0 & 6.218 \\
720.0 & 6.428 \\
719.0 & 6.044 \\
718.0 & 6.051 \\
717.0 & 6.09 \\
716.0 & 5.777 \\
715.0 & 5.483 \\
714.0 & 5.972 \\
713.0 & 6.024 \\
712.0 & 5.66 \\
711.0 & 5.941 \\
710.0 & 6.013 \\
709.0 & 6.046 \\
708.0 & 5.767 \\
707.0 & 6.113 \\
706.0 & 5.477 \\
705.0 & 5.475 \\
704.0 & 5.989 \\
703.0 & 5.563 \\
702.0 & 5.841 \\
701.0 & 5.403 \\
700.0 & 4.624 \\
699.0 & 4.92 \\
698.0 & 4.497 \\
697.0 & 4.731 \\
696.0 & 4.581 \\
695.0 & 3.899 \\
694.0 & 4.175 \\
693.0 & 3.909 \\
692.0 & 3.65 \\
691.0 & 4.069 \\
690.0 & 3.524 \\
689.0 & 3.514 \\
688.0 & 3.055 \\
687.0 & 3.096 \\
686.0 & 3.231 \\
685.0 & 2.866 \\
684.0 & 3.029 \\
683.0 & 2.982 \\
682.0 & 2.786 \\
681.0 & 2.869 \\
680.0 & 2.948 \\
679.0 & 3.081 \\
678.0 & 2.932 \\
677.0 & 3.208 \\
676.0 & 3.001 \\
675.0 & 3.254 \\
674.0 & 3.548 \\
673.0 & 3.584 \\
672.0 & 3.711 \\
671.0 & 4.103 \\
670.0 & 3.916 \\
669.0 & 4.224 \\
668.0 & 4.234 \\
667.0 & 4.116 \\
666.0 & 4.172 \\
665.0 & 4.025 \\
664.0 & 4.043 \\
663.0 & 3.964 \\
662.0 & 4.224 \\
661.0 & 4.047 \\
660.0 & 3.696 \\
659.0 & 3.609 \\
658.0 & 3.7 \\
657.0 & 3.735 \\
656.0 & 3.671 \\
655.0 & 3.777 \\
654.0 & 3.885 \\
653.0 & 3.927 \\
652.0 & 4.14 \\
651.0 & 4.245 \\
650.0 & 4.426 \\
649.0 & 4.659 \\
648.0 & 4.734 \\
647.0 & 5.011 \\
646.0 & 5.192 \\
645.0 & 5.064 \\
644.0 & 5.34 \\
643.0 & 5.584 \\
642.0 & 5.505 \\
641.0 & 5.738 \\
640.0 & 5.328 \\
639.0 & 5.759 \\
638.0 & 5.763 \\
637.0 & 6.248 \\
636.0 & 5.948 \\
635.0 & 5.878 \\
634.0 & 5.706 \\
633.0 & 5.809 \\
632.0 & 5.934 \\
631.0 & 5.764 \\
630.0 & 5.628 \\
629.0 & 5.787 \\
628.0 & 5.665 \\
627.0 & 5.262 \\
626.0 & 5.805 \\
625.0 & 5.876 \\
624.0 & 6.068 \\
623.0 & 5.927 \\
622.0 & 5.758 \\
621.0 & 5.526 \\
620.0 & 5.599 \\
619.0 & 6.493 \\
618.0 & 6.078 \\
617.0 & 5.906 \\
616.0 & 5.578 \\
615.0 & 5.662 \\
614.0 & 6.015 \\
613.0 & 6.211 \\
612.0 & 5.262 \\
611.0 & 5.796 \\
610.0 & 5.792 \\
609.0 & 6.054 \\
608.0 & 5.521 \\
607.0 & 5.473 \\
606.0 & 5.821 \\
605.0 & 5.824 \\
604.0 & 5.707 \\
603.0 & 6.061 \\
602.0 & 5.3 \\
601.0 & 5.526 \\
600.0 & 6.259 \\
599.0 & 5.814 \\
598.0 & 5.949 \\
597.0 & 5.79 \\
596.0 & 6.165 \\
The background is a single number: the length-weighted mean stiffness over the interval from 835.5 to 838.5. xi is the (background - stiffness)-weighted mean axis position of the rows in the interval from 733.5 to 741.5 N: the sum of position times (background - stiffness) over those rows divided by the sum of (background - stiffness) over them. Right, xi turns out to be 737.4 N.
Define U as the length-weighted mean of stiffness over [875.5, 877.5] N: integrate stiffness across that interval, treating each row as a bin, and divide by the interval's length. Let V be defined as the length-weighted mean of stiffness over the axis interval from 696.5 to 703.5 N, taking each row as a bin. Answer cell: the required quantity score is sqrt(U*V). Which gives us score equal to 5.24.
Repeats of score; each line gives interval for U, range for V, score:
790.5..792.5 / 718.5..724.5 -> 5.99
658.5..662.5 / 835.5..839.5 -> 4.49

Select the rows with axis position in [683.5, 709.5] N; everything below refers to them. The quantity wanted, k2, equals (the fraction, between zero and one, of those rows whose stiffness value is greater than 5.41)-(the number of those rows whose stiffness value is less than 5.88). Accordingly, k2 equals -23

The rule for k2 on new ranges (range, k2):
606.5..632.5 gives -16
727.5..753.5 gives -11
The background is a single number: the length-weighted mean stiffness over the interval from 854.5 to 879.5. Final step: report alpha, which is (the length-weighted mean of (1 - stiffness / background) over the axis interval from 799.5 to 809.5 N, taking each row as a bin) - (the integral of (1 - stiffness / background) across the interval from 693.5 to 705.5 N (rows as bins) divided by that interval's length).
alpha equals 0.07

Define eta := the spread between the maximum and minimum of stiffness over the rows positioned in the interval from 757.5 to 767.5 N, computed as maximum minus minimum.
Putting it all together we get 0.57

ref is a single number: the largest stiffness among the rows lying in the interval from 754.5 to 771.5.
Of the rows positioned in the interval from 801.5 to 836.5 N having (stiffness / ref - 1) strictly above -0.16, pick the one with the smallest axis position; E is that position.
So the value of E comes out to 833.0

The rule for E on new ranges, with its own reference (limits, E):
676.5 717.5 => 701.0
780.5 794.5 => 781.0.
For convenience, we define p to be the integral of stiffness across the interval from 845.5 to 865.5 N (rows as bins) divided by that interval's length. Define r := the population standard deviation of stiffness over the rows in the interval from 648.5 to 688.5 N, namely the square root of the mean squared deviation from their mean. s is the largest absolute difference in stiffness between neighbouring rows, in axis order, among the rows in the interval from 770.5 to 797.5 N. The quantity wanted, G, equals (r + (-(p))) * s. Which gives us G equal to -2.8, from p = 5.4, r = 0.51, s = 0.6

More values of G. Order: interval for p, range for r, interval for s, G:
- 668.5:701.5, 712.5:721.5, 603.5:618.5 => -3.2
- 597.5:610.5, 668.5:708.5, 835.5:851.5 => -3.9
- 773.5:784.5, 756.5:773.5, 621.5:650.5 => -3.2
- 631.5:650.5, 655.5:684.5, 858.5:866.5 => -1.6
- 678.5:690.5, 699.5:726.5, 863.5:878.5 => -2.0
